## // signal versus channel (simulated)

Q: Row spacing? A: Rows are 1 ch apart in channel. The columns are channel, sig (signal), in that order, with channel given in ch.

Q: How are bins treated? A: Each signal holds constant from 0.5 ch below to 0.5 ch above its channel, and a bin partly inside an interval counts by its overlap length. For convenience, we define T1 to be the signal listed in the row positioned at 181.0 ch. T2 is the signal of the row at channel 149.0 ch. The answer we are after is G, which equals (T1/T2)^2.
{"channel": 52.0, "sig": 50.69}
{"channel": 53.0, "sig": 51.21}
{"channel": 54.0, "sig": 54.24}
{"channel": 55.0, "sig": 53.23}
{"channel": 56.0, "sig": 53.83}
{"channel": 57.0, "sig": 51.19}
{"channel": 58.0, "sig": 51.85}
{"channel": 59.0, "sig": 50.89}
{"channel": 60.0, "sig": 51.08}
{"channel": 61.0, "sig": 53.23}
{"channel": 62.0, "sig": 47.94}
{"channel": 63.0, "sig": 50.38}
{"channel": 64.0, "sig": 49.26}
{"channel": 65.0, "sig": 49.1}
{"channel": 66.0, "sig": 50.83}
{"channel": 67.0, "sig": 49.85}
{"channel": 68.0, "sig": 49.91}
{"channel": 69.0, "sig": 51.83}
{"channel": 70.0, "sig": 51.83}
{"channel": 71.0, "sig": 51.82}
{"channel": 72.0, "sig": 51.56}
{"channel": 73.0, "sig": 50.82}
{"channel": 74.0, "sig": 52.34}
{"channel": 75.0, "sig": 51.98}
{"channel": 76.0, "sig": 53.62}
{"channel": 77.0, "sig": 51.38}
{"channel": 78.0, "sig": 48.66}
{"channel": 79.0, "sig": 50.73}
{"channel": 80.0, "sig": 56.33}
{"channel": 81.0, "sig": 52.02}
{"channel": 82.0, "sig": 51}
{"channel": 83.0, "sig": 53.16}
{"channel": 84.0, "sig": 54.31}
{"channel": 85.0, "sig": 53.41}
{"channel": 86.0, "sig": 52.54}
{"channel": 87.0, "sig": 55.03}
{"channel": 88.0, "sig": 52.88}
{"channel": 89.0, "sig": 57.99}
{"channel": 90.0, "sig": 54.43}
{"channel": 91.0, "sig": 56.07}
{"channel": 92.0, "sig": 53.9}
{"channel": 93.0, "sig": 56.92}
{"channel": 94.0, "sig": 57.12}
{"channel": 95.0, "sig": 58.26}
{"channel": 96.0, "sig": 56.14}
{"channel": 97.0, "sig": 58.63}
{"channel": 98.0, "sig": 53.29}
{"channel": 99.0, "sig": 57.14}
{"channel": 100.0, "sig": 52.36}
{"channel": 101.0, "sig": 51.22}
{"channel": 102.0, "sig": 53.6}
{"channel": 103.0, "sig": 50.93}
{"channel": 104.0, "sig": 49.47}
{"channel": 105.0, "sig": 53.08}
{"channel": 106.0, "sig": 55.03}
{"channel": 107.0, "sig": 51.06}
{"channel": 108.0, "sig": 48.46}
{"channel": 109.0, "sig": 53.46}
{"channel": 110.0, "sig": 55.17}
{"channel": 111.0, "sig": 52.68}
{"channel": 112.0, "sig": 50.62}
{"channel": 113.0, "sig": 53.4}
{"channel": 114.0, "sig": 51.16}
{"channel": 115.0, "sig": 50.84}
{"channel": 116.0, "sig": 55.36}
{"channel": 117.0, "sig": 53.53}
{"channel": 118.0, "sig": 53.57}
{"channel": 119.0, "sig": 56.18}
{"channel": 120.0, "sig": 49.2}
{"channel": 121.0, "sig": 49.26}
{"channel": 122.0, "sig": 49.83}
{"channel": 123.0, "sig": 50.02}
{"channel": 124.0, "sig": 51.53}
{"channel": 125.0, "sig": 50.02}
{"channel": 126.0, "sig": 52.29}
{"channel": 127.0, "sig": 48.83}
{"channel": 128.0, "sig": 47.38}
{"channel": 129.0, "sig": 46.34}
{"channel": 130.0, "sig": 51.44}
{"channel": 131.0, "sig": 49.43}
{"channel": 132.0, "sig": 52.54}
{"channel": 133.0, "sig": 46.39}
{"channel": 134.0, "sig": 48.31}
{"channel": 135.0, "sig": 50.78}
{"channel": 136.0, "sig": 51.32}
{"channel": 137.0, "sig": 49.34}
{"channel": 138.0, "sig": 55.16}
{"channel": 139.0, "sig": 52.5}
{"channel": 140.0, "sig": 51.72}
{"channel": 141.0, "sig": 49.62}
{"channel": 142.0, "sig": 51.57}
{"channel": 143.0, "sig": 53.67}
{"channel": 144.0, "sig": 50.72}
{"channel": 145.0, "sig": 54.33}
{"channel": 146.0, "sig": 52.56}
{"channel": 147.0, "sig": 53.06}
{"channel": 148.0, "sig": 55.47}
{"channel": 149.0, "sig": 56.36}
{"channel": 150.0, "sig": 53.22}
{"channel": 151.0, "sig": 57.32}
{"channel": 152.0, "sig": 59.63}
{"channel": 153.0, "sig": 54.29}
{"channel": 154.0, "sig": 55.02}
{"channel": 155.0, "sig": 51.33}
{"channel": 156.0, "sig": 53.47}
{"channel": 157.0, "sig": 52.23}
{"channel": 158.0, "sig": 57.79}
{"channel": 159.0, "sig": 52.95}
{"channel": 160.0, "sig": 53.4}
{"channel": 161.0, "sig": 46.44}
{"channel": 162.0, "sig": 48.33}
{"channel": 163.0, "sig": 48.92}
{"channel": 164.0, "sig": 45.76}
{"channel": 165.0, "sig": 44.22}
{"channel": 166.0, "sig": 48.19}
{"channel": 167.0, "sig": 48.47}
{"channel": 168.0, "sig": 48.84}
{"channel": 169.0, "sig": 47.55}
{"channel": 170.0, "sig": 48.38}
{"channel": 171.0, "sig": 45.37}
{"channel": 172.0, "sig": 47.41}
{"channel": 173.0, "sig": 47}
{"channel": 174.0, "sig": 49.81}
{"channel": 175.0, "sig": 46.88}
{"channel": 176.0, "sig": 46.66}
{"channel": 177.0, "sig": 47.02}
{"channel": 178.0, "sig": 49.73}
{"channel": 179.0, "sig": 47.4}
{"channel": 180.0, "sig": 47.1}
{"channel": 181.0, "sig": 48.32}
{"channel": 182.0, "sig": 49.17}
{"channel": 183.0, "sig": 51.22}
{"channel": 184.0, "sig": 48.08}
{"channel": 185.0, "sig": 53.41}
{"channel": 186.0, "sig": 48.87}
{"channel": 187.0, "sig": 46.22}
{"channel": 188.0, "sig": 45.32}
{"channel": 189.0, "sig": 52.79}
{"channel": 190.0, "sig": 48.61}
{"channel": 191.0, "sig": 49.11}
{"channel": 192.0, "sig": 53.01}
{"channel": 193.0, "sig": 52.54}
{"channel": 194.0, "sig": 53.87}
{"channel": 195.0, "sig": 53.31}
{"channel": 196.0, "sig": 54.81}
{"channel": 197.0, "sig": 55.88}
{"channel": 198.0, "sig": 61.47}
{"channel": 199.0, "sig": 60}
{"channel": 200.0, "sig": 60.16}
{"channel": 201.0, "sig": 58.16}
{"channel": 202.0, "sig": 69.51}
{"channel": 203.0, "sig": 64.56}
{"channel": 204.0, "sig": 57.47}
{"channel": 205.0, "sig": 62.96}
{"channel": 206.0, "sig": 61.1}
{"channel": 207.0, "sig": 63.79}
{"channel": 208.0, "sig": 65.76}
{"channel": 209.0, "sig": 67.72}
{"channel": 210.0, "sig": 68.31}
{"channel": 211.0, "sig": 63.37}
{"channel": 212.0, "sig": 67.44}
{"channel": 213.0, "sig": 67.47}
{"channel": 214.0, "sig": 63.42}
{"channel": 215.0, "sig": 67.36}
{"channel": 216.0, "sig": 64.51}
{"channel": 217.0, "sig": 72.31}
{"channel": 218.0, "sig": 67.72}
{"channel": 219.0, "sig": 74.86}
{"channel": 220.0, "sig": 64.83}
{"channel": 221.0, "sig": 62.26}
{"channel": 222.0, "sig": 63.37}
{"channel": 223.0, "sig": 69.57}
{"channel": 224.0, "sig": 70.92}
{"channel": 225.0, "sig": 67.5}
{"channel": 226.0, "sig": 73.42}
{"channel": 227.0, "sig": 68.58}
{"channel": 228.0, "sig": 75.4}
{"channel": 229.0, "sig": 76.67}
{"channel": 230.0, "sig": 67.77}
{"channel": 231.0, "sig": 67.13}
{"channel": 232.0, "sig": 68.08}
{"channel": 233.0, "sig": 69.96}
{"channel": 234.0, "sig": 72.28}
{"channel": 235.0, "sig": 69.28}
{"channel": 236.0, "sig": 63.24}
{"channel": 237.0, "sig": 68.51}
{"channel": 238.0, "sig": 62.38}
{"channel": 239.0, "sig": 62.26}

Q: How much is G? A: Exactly 0.74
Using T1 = 48.32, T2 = 56.36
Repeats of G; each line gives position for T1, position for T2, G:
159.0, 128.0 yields 1.25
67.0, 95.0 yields 0.73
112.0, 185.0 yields 0.90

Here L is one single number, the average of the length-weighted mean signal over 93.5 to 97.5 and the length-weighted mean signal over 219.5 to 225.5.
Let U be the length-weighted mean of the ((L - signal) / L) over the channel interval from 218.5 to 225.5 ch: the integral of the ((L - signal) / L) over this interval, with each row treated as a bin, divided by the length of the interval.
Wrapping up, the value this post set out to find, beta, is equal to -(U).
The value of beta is 0.09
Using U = -0.09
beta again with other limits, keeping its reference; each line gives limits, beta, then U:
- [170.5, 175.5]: -0.24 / 0.24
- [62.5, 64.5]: -0.20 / 0.20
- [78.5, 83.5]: -0.15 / 0.15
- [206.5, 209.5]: 0.06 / -0.06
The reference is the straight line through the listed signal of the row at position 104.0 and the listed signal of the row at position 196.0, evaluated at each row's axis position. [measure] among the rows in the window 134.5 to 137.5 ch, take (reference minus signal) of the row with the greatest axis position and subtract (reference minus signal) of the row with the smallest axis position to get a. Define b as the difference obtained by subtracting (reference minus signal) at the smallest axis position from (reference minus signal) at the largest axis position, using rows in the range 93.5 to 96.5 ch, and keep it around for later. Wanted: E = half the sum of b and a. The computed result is 1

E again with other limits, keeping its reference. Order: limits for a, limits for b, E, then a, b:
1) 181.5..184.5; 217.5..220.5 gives 2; 1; 3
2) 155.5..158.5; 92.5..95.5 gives -3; -4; -1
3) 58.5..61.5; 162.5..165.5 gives 1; -2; 5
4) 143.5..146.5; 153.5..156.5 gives 0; -2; 2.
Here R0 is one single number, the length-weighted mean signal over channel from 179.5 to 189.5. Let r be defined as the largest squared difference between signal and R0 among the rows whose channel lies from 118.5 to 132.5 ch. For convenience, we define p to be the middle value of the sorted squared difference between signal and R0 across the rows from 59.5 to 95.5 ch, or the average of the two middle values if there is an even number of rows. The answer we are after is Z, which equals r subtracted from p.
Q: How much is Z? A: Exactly -42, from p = 9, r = 51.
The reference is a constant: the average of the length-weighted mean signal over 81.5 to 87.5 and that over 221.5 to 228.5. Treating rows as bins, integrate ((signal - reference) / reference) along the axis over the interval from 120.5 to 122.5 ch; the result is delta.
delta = -0.39 ch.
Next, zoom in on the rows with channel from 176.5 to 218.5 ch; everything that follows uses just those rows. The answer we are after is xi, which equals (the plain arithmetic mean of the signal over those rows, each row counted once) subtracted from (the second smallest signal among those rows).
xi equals -11.2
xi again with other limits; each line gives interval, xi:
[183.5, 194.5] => -3.9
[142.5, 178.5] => -5.5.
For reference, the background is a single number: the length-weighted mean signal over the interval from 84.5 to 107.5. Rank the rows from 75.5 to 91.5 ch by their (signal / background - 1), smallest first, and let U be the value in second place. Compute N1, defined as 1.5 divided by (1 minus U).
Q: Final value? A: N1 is 1.41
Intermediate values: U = -0.07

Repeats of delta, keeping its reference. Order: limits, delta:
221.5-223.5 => 0.16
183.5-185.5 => -0.35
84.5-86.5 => -0.28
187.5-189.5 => -0.41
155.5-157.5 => -0.28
